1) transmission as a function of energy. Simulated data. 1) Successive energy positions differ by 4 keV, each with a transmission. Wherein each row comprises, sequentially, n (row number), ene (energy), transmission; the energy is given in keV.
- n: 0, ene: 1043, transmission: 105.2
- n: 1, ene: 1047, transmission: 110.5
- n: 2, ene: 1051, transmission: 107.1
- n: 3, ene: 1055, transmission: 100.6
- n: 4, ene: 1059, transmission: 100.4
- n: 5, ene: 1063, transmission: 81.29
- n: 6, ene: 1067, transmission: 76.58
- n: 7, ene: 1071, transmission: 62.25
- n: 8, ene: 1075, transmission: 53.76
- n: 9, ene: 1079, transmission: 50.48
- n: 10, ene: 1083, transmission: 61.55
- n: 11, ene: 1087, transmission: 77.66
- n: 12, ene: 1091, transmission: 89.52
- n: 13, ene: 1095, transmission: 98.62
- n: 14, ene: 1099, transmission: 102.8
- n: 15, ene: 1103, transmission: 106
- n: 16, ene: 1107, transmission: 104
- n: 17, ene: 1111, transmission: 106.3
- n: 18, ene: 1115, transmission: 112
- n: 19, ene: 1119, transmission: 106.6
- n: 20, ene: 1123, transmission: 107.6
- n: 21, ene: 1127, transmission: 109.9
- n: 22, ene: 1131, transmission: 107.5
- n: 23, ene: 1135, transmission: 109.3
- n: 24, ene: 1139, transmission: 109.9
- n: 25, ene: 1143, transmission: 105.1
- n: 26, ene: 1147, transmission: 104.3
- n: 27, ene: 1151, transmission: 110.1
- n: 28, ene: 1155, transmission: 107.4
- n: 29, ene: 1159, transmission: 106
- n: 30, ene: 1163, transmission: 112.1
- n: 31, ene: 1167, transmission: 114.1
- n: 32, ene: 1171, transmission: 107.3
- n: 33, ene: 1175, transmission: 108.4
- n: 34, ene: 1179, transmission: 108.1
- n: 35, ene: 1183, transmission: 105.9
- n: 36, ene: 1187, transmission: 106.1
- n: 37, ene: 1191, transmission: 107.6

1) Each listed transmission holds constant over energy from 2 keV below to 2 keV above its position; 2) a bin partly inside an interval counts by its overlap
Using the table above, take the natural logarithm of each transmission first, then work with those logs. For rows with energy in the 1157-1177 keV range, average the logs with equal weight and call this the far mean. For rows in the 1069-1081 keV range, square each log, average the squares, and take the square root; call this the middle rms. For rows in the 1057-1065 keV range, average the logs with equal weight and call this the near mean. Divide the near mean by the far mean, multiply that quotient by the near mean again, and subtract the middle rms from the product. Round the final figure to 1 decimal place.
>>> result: 0.3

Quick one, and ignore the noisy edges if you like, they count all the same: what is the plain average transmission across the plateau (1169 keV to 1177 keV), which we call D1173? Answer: 108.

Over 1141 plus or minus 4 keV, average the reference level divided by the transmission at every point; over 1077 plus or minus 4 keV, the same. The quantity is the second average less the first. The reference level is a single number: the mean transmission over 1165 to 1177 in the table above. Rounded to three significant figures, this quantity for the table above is 1.09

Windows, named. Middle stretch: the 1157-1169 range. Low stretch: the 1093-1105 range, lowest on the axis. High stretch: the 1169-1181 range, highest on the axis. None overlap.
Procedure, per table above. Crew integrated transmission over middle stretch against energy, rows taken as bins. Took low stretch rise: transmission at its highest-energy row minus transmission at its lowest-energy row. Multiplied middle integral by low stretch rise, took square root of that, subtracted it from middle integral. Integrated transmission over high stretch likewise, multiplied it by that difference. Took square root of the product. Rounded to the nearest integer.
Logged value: 1262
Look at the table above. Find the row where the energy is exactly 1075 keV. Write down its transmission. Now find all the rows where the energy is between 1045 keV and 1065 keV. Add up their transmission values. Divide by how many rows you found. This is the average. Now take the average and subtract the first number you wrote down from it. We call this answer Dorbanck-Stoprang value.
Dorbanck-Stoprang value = 46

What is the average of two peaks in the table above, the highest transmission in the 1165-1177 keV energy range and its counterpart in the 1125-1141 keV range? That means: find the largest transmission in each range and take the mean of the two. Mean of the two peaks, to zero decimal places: 112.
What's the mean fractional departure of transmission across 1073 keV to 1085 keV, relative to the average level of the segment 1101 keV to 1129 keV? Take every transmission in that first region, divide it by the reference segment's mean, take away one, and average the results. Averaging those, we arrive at -0.49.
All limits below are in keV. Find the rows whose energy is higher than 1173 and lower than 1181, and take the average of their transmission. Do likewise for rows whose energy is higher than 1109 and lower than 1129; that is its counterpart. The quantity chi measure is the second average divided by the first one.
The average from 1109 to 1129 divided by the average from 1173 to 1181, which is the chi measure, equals 1.00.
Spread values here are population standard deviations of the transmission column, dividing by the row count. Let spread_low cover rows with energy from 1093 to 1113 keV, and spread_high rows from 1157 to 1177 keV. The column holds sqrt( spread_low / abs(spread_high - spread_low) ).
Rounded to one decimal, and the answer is 3.3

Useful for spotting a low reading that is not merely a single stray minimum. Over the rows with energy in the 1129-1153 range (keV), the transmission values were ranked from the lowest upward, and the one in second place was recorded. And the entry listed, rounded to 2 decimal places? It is 105.10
